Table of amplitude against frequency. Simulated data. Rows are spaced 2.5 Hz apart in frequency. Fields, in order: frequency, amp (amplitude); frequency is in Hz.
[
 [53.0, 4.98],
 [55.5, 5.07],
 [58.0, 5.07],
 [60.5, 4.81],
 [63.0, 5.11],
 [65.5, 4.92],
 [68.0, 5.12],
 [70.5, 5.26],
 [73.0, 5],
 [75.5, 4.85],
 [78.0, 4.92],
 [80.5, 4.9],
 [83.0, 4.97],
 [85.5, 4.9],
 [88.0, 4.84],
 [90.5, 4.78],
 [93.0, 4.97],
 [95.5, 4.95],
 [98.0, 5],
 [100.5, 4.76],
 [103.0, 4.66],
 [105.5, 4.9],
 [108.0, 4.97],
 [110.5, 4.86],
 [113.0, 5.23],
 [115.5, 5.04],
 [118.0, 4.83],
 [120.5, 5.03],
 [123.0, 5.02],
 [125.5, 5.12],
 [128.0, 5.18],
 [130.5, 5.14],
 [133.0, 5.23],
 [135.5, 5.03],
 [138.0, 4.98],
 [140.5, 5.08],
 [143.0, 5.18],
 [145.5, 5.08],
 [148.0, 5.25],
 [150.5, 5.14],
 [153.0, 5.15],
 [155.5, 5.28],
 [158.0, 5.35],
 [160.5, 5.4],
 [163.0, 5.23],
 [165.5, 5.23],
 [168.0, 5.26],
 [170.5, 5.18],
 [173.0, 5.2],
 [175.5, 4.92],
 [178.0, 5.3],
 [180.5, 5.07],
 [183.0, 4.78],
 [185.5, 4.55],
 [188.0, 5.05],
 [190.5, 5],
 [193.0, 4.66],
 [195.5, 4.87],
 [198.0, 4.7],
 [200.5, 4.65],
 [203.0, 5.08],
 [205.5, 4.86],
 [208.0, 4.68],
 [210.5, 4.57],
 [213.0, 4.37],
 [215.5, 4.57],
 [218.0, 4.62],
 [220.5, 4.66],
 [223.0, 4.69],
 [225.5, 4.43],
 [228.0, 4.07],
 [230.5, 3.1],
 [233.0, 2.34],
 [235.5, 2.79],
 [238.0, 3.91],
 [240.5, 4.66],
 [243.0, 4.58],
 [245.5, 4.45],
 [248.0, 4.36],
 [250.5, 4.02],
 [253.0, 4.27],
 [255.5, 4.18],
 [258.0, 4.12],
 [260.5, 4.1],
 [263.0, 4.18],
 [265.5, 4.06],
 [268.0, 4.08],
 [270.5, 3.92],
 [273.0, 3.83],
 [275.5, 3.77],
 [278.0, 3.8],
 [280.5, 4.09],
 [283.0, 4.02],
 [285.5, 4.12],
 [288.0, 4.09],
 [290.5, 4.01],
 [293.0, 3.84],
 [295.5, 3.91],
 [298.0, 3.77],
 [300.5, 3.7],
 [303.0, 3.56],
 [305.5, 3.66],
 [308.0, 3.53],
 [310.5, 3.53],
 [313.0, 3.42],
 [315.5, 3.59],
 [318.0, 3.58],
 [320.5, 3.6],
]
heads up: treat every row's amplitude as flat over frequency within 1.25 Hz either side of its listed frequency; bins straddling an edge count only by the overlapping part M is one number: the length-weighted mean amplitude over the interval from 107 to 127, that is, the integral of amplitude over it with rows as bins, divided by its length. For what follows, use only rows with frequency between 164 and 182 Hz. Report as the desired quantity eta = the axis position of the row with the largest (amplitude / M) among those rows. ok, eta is 178.0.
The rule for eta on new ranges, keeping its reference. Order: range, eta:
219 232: 223.0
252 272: 253.0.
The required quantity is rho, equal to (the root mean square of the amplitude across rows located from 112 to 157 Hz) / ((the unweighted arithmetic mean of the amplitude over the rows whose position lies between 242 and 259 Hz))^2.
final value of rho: 0.28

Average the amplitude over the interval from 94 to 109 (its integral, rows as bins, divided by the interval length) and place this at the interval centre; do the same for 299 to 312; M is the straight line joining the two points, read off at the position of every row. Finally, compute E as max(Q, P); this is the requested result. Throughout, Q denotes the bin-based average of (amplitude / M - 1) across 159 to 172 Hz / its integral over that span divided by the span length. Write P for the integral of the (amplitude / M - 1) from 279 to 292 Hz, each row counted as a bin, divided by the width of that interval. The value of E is 0.18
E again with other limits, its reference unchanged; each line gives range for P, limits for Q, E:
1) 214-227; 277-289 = 0.11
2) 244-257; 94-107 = 0.08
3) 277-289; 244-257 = 0.08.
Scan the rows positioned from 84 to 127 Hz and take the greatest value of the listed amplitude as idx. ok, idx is 5.23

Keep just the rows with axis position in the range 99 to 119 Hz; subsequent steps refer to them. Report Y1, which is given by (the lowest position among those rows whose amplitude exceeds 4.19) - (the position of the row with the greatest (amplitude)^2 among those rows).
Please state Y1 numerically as -12.5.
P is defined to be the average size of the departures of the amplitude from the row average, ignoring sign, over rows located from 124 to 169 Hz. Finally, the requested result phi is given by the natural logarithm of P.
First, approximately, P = 0.08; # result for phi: -2.47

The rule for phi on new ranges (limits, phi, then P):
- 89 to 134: -2.05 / 0.13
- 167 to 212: -1.57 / 0.21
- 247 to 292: -2.17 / 0.11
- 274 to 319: -1.69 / 0.18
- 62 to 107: -2.29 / 0.10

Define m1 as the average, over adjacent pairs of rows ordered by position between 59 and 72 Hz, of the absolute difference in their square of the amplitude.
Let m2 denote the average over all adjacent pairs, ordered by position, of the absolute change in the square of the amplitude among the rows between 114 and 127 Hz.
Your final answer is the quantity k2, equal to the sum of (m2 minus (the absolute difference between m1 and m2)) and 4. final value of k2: 4.49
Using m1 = 2.1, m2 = 1.3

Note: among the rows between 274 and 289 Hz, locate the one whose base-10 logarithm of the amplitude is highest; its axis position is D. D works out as 285.5 Hz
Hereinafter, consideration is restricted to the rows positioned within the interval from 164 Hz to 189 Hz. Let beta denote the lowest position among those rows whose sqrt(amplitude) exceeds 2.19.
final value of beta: 165.5 Hz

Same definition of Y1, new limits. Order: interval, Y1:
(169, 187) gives -7.5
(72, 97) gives 0.0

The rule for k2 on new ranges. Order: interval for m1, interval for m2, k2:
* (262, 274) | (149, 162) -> 4.59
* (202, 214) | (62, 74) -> 5.68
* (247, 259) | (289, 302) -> 4.19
